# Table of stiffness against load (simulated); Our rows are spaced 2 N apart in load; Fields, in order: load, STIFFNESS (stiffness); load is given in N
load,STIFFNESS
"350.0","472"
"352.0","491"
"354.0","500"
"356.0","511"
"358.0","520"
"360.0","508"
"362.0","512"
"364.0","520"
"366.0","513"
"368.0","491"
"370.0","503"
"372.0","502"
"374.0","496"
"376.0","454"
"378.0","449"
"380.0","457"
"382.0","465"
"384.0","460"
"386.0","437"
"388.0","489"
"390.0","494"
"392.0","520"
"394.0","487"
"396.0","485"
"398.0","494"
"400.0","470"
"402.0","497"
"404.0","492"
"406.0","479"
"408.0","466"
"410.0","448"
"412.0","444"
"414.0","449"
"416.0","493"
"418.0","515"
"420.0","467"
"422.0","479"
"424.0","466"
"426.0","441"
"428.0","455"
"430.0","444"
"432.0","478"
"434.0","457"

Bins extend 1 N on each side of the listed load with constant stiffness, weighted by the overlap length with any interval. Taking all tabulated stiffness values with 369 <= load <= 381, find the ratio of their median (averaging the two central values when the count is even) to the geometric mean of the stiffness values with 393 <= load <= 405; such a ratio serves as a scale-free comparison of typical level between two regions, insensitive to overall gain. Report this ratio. 0.98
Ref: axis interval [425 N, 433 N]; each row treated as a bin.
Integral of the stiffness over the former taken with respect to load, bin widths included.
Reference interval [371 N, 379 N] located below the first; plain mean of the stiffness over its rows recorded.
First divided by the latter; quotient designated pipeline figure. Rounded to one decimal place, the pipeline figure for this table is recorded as 7.7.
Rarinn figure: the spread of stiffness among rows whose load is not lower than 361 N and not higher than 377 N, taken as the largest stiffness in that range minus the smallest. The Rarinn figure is 66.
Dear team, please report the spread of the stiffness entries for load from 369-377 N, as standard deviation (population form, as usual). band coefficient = 20.2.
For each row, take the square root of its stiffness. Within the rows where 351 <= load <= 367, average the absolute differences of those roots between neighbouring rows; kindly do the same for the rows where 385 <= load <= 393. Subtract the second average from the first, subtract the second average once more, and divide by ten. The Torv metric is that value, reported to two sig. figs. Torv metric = -0.11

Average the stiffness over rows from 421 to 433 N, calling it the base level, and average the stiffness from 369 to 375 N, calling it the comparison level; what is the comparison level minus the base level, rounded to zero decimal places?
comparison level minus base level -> 40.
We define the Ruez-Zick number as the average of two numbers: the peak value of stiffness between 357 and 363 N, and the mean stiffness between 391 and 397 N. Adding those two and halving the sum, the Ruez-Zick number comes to 509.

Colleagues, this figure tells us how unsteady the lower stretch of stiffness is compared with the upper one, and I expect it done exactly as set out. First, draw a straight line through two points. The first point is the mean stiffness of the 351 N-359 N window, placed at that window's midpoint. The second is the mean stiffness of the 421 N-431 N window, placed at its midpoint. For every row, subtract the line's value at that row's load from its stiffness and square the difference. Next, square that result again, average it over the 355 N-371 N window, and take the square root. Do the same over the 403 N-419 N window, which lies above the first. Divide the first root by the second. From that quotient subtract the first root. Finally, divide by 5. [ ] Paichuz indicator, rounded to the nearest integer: -41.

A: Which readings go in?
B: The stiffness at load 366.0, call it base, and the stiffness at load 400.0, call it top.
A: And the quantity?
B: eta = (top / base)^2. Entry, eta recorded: 0.839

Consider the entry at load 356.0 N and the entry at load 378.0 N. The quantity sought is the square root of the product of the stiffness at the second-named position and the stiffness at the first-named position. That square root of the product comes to 479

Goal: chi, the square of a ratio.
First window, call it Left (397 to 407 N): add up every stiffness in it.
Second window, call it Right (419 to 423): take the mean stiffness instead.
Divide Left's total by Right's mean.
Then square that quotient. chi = 26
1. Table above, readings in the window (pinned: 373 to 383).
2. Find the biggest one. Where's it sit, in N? 374.0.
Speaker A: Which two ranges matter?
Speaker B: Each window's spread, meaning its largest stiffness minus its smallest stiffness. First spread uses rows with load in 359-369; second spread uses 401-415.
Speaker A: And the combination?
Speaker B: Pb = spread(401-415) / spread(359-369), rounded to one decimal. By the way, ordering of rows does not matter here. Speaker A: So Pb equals 1.8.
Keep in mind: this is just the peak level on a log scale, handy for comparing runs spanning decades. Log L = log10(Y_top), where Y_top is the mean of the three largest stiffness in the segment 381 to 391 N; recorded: 2.68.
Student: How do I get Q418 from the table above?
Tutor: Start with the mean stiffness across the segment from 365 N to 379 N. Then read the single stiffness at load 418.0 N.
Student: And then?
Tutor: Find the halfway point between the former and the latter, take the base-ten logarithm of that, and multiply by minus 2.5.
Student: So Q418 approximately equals -6.75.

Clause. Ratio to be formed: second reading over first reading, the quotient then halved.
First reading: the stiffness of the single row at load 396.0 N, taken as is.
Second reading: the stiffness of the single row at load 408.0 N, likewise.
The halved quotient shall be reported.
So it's 0.480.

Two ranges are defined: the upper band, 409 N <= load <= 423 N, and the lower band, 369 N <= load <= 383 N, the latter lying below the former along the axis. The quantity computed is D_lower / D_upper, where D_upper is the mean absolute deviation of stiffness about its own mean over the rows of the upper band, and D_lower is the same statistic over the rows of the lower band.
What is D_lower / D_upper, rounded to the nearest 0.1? 1.0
